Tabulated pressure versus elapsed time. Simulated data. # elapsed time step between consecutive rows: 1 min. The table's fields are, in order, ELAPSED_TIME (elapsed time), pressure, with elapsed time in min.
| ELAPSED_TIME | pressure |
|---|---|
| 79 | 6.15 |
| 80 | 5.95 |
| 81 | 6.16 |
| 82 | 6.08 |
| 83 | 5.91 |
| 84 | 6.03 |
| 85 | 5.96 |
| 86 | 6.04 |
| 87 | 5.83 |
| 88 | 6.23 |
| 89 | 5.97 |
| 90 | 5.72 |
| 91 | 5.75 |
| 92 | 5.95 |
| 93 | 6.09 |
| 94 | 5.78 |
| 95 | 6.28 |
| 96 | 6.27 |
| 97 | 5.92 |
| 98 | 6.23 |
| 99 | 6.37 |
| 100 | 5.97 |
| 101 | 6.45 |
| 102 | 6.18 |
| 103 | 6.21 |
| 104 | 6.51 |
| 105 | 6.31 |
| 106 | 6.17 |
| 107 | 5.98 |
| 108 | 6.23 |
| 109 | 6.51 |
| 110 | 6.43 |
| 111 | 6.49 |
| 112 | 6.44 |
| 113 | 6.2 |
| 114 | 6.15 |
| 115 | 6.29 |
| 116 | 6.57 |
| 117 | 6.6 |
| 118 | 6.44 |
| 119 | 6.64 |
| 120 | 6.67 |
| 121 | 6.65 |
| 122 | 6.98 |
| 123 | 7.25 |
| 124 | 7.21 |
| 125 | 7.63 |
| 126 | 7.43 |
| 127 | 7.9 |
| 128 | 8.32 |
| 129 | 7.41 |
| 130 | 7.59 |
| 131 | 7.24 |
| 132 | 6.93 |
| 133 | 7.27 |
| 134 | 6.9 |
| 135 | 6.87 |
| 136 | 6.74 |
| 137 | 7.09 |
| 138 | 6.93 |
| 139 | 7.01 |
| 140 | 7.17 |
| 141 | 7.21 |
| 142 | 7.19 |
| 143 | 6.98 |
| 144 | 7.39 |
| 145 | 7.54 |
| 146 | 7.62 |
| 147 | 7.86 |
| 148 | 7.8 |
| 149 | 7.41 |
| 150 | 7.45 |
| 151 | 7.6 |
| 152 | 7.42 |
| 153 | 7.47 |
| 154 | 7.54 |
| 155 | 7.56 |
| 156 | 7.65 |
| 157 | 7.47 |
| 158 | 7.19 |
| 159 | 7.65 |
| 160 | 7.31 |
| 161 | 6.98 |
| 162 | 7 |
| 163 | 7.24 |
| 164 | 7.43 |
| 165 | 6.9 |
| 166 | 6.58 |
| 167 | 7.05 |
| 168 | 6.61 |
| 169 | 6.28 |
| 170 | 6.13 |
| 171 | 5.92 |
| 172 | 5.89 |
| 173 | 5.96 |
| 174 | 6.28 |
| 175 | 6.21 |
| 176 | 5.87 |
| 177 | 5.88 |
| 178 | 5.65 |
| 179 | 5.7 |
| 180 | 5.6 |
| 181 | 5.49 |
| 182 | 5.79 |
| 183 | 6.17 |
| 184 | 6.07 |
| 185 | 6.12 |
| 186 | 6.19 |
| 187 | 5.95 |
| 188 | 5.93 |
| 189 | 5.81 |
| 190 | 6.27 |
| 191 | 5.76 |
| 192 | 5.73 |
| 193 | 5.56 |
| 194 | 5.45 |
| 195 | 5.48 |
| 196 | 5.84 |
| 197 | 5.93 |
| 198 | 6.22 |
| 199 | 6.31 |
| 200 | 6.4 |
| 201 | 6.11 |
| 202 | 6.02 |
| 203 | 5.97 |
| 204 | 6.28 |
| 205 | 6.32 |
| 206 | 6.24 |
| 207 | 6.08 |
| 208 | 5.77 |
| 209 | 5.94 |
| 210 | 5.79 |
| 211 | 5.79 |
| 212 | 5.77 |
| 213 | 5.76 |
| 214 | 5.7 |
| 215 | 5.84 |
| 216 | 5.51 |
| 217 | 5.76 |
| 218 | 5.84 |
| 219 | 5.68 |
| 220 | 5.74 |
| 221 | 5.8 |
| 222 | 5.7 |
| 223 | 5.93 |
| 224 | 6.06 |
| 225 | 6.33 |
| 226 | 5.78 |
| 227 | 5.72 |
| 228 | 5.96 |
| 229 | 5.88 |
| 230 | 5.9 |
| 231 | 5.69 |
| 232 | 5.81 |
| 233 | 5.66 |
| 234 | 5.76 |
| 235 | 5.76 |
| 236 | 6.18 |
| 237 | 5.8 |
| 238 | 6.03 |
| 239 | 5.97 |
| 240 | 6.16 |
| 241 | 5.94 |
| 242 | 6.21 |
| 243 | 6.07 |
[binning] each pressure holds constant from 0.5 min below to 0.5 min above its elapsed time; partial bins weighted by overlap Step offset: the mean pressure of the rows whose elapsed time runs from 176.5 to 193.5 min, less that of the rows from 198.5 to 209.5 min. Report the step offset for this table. -0.3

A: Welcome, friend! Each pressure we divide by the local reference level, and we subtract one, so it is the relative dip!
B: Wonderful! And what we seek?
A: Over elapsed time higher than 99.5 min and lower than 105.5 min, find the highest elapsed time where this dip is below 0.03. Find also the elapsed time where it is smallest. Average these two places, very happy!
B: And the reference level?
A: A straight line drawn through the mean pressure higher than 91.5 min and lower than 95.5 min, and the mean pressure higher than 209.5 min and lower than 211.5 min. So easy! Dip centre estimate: 101.0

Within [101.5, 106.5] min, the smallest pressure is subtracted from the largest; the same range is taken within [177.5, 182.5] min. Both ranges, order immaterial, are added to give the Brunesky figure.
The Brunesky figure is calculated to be 0.64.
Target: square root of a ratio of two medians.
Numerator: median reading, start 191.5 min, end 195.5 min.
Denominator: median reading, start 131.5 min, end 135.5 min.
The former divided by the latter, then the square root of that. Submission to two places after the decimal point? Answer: 0.89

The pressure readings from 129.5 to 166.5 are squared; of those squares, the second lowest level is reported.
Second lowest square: 45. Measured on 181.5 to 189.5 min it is 34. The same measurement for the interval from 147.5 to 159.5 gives 55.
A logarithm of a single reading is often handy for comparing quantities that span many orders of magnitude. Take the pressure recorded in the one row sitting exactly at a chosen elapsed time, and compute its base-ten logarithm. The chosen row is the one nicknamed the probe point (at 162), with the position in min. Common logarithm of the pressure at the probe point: 0.85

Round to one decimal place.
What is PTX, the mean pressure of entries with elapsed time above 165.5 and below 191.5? 6.0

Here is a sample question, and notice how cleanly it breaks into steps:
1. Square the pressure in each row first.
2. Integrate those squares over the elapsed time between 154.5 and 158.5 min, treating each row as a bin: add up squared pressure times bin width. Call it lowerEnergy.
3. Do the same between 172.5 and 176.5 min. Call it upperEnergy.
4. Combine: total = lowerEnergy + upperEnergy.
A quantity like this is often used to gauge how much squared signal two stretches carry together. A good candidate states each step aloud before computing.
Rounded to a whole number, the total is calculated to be 371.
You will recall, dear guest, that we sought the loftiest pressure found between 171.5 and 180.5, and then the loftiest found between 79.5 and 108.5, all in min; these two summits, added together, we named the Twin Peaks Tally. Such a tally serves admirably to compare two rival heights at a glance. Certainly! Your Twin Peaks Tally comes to 12.8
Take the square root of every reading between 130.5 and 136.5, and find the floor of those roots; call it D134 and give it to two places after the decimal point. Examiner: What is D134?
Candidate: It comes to 2.60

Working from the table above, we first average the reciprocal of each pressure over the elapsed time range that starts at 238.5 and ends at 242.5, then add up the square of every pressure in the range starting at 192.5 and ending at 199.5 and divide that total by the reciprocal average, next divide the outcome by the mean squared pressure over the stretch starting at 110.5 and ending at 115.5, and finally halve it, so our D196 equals 18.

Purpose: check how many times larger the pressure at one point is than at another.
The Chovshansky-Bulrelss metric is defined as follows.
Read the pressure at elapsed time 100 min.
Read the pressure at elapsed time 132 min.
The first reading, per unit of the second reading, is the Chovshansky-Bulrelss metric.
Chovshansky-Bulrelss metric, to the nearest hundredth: 0.86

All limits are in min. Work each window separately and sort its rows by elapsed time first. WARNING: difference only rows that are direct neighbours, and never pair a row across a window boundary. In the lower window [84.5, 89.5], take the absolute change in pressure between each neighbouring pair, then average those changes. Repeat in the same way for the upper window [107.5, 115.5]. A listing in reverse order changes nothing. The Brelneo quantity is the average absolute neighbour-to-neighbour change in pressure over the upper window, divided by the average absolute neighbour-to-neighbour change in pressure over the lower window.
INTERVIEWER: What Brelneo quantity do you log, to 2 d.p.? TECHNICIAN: 0.54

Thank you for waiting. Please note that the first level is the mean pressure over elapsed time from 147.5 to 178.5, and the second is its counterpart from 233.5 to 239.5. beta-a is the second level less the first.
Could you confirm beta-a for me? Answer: -1.0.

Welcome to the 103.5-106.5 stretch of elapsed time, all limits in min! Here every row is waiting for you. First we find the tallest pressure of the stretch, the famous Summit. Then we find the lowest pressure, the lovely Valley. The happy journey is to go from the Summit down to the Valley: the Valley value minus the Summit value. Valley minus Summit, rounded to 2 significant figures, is -0.34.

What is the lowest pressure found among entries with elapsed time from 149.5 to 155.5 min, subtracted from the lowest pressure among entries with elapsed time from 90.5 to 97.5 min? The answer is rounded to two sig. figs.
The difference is -1.7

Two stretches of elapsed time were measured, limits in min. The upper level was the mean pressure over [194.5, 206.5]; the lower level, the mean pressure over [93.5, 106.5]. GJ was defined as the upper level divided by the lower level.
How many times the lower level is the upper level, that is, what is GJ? 0.98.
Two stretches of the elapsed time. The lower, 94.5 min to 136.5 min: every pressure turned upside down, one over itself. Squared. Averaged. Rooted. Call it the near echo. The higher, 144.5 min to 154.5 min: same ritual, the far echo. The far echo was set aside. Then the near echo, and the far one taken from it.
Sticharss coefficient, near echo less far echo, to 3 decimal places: 0.019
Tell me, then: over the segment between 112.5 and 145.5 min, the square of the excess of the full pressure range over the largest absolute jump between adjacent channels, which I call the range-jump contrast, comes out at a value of 1.59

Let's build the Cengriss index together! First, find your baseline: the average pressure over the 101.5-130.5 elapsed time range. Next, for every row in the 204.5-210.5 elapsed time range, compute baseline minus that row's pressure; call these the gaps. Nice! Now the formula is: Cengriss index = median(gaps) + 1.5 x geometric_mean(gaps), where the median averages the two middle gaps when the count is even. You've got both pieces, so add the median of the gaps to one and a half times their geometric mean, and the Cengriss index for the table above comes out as 1.7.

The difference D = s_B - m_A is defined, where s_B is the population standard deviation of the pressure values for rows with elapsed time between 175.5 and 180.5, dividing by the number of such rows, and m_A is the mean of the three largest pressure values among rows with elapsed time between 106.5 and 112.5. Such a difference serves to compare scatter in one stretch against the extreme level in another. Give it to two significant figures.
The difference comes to -6.4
